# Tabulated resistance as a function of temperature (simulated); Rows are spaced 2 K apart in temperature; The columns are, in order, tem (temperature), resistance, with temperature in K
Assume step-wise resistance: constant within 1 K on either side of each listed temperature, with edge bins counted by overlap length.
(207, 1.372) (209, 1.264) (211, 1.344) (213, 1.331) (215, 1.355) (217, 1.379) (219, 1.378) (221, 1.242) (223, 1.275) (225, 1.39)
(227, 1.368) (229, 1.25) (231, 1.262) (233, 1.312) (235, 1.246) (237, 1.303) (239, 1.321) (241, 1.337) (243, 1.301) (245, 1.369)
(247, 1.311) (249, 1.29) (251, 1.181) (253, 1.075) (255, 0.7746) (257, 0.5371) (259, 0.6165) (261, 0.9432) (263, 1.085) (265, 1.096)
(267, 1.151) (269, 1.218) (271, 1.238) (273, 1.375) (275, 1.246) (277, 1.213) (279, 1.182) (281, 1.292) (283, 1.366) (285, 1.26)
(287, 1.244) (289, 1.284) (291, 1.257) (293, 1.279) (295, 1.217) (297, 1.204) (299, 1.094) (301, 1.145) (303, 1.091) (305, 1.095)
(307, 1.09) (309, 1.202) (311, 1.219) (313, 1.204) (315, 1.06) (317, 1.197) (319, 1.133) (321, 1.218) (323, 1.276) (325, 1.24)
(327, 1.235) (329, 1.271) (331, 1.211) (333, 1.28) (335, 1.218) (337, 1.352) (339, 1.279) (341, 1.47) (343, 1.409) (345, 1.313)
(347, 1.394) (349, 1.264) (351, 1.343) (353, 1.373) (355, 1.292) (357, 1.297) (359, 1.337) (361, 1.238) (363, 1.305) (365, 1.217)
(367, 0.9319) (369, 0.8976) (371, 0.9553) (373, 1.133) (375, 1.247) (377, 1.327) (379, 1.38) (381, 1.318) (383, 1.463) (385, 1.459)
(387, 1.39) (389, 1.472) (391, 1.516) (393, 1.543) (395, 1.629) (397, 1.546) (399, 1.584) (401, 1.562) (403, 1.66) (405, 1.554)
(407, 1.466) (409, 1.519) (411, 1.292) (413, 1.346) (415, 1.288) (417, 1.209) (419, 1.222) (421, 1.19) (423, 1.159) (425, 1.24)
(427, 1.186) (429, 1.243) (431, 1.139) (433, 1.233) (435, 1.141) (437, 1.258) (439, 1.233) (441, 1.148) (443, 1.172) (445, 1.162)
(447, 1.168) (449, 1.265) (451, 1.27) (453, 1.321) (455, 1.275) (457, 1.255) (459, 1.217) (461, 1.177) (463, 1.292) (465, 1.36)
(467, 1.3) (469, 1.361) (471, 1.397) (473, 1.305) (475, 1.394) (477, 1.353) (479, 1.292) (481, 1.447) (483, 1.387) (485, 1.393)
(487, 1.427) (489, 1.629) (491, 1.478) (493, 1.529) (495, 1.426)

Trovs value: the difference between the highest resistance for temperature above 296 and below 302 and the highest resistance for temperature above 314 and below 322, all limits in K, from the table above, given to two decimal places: -0.01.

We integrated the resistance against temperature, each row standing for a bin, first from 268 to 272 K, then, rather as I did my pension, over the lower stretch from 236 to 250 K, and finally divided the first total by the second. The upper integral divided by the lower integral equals 0.3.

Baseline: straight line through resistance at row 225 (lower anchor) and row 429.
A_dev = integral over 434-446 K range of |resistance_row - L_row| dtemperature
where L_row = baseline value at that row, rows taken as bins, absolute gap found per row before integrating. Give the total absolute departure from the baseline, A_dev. 0.7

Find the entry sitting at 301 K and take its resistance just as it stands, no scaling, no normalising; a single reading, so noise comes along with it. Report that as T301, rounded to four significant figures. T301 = 1.145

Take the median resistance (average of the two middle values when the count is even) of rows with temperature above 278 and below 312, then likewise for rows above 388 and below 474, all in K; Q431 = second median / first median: 1.05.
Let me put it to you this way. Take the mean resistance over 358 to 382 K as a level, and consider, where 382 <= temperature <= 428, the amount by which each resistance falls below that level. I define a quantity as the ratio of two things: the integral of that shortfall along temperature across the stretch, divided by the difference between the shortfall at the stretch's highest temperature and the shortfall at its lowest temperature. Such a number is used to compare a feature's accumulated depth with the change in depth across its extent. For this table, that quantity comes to -37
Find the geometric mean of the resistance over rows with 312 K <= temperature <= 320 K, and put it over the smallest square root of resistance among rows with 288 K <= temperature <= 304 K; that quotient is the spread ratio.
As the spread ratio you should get 1.10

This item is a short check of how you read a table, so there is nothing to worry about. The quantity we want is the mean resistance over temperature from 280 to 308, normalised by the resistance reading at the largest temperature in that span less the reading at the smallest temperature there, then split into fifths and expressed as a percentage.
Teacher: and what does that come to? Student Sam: -120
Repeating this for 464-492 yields 236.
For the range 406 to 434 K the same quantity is -109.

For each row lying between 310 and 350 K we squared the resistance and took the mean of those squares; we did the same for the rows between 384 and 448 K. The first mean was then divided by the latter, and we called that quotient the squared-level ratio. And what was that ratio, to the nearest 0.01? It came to 0.88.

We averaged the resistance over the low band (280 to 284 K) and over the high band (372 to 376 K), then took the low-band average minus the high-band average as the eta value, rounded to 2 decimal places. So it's 0.14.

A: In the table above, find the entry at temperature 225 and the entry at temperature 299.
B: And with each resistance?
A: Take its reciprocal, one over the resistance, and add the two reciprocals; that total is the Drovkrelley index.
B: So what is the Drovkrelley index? 1.63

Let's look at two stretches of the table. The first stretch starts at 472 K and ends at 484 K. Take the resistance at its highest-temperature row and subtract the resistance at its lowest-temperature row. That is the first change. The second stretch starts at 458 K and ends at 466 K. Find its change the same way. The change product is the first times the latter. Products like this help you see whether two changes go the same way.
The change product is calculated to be 0.012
